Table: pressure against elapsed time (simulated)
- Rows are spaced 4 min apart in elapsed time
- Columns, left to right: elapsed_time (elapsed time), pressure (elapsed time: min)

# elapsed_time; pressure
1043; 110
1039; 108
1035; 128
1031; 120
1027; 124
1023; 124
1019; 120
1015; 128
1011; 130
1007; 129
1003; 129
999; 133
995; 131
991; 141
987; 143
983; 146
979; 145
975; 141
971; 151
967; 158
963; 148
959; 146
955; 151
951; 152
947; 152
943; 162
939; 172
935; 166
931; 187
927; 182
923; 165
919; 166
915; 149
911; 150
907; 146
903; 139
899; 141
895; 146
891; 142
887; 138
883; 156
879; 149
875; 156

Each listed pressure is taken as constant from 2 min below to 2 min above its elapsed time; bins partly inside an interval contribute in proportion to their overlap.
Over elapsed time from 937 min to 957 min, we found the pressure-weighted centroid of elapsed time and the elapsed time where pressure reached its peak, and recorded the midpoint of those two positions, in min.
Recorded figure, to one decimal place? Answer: 942.9 min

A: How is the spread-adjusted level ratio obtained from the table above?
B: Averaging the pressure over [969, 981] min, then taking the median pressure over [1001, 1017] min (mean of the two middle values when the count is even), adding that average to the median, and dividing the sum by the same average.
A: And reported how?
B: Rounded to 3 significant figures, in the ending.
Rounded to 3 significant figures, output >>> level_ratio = 1.89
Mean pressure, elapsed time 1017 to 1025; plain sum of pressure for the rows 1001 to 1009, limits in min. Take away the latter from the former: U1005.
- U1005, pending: -136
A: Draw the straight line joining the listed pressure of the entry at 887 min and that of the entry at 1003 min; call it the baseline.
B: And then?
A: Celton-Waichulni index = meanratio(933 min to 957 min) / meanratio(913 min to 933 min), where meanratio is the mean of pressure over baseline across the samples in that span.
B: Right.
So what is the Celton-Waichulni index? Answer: 0.95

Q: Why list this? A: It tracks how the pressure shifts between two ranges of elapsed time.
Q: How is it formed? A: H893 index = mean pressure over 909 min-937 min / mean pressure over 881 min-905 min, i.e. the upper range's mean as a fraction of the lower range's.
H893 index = 1.2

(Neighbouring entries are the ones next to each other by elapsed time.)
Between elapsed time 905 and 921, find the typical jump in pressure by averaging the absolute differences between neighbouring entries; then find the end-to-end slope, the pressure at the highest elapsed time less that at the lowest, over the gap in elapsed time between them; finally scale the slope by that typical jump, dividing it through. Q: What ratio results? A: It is 0.23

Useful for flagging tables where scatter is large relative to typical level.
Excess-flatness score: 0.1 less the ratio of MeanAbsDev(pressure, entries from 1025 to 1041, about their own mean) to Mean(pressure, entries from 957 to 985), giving 0.059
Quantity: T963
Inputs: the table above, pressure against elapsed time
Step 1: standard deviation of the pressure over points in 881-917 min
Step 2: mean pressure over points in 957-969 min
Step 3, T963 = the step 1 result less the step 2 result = -145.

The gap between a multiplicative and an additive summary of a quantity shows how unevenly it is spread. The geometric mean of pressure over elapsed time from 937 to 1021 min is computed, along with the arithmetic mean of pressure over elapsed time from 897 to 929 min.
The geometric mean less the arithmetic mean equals -12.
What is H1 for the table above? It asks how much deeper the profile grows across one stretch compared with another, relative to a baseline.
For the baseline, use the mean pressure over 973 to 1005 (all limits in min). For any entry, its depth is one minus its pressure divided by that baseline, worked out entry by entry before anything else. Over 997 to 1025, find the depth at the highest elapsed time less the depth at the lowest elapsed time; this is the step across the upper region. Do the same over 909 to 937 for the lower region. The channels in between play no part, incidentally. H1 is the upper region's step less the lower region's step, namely 0.18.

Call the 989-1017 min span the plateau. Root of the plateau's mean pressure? 11.5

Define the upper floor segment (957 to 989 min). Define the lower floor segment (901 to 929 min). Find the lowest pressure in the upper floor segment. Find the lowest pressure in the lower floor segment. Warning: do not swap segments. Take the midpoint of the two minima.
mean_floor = 140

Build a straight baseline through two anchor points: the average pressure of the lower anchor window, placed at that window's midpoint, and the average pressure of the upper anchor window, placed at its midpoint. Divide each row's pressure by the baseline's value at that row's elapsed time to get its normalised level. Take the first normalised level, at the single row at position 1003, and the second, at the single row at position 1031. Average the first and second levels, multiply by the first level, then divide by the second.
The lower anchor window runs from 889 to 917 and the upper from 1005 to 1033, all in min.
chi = 1.03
